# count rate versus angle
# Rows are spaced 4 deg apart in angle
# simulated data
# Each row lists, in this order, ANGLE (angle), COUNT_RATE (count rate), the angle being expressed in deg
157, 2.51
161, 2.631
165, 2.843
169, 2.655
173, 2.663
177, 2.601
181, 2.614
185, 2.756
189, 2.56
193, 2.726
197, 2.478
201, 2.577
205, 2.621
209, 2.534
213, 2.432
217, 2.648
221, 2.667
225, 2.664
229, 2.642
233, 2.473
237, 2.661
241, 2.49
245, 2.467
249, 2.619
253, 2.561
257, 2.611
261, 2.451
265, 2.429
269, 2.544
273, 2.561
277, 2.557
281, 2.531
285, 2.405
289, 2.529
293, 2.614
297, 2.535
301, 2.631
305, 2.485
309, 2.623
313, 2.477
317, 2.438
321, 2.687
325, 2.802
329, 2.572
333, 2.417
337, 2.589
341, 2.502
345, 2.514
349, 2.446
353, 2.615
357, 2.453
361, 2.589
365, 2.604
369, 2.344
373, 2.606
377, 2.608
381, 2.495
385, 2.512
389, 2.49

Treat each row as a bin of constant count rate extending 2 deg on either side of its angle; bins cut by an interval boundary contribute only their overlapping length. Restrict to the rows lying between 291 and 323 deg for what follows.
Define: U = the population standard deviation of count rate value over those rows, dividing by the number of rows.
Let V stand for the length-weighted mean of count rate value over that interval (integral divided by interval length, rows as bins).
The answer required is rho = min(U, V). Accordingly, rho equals 0.084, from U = 0.084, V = 2.56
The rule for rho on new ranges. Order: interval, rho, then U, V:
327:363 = 0.068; 0.068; 2.52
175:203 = 0.089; 0.089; 2.62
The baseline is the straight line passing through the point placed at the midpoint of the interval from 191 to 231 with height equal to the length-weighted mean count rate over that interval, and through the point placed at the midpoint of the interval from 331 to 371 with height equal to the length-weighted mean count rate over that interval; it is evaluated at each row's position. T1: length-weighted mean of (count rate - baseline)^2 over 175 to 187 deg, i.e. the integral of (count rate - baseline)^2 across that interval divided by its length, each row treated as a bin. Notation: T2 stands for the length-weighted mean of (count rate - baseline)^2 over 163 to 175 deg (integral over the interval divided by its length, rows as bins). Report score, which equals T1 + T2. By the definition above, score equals 0.0227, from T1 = 0.007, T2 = 0.016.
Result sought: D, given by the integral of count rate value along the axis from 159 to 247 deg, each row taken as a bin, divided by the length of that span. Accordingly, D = 2.61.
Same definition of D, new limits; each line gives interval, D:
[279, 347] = 2.55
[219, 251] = 2.59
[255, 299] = 2.52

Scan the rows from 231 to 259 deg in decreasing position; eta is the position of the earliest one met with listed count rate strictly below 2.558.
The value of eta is 245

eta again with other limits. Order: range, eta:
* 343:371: 369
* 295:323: 317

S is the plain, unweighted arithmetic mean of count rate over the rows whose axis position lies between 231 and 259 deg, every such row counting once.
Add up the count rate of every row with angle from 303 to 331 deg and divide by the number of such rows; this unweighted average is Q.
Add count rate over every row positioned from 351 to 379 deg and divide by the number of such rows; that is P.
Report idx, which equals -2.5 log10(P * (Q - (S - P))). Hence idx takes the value -2.04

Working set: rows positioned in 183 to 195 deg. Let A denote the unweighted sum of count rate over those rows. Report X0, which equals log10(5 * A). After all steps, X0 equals 1.60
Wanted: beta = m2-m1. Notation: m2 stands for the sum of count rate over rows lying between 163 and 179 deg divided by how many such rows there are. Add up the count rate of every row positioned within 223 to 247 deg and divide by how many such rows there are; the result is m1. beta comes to 0.12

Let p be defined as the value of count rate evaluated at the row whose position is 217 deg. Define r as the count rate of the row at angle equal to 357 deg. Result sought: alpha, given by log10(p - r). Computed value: -0.7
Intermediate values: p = 2.648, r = 2.453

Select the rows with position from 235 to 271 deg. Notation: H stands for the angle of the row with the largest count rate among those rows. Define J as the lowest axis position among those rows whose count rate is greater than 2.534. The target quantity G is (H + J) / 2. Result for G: 237 deg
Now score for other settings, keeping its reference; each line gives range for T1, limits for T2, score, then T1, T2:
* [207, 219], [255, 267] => 0.0226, 0.012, 0.011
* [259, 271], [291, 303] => 0.0149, 0.011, 0.004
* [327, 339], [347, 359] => 0.0122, 0.006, 0.006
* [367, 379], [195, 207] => 0.0226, 0.017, 0.006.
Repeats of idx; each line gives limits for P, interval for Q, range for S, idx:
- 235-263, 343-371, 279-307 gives -2.02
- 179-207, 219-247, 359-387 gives -2.11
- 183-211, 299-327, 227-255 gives -2.09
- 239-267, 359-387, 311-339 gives -1.99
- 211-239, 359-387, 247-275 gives -2.07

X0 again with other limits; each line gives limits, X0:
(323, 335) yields 1.59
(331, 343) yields 1.57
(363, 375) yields 1.58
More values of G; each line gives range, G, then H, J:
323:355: 325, 325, 325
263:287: 271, 273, 269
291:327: 309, 325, 293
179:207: 183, 185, 181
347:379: 353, 353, 353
